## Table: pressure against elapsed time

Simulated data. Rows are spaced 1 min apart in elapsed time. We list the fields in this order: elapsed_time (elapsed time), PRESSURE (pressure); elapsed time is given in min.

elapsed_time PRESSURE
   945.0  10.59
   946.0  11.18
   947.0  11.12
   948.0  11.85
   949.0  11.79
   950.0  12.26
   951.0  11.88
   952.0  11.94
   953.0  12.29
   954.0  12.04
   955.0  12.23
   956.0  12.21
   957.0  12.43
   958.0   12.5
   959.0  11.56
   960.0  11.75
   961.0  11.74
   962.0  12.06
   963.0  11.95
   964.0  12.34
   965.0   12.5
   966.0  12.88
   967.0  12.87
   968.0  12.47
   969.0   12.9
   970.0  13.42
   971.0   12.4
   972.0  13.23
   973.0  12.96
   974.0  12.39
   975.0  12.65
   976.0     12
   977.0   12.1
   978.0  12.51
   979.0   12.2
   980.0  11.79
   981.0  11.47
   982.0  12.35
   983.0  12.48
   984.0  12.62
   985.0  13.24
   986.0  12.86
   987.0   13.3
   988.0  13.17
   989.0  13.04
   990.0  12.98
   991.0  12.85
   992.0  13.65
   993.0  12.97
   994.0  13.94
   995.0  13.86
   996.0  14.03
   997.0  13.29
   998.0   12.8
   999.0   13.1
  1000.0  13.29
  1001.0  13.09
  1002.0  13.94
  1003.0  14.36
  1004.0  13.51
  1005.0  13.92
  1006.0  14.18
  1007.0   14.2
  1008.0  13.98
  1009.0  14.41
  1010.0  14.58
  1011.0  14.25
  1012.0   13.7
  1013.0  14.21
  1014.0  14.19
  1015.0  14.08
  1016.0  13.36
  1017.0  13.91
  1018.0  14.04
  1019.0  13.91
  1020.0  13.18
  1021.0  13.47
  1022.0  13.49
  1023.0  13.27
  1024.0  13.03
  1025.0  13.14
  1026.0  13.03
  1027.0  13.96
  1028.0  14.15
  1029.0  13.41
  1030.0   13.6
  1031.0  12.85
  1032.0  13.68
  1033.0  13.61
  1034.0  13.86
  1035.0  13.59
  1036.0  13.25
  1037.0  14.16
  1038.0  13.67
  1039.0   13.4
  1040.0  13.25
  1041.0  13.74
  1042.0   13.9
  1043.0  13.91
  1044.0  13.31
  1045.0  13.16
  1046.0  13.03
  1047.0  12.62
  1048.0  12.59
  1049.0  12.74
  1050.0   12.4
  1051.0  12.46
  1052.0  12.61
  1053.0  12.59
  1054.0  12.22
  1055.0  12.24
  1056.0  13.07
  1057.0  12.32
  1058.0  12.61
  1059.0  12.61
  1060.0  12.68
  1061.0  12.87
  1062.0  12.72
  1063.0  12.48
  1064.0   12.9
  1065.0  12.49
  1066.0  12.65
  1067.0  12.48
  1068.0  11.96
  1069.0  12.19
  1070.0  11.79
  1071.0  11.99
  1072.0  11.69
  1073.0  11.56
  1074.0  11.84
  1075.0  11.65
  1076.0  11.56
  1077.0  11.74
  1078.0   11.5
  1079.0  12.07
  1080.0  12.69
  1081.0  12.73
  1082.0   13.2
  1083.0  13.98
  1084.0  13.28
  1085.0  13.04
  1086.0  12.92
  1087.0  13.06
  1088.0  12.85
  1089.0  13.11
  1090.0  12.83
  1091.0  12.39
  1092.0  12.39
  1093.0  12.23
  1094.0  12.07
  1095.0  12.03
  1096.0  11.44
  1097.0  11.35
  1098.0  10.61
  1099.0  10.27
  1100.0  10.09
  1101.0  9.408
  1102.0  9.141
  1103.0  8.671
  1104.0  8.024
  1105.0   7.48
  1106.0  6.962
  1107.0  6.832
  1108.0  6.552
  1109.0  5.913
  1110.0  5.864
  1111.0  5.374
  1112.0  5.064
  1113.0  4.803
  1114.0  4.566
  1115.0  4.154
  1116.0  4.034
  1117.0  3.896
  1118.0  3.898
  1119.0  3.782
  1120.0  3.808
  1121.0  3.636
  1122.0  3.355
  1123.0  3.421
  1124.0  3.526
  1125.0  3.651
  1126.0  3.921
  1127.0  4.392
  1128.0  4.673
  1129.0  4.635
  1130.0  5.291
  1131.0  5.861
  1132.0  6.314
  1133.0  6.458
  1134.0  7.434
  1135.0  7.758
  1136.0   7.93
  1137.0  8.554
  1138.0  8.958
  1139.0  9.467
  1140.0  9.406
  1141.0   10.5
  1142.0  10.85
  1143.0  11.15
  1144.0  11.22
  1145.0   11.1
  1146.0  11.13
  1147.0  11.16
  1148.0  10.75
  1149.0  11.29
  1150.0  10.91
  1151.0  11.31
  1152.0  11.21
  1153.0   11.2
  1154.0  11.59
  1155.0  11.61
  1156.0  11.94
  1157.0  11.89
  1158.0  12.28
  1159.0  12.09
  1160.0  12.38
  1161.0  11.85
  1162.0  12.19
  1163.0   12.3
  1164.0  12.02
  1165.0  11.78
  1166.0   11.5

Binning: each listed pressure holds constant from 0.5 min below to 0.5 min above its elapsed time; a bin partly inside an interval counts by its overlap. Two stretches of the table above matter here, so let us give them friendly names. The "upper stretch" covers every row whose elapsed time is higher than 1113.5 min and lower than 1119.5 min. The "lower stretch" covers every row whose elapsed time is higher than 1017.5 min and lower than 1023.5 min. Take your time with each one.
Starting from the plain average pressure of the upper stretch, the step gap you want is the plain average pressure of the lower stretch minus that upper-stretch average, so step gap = 10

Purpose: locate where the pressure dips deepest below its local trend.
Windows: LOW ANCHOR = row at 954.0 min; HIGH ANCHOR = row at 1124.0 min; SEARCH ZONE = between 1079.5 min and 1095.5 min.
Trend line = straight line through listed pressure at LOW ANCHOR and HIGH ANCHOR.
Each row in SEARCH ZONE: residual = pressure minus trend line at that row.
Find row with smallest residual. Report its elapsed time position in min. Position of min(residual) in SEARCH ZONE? 1080.0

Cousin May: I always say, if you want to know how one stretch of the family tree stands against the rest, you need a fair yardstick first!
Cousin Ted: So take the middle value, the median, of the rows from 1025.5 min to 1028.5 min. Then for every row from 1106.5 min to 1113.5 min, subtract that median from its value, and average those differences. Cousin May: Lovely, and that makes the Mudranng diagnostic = -8.2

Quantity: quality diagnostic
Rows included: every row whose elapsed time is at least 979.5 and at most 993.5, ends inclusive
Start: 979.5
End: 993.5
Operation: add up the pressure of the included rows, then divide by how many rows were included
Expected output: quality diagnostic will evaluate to 12.8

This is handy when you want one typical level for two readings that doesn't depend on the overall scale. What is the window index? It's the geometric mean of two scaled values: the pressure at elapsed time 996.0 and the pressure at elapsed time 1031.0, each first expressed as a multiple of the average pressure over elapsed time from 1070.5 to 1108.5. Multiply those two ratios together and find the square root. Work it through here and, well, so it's 1.2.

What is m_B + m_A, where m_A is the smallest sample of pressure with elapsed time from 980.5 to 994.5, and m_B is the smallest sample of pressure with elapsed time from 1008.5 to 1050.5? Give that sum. 23.9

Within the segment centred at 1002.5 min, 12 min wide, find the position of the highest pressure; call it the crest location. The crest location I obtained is 1003.0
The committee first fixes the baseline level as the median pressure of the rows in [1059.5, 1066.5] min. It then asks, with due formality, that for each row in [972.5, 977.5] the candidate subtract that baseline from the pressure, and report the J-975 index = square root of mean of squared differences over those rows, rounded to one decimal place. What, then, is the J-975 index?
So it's 0.4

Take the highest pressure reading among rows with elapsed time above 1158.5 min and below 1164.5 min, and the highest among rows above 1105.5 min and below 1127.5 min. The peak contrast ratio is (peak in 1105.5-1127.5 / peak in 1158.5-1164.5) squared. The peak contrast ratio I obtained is 0.32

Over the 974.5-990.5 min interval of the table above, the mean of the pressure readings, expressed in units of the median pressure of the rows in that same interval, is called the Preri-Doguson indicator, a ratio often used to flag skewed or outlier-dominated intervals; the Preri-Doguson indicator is 1.00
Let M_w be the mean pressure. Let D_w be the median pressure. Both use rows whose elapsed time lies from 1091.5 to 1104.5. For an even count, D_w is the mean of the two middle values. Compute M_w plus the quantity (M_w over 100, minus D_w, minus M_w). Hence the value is -11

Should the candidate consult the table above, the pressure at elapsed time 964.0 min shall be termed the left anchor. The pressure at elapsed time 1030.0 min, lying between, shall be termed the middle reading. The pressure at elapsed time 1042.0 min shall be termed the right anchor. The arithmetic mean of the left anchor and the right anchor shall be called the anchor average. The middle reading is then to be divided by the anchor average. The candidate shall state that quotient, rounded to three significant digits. 1.04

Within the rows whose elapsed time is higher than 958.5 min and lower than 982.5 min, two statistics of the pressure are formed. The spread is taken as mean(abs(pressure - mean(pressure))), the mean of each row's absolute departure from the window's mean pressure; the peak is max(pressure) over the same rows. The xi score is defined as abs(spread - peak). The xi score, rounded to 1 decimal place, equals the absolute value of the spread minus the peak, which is 13.0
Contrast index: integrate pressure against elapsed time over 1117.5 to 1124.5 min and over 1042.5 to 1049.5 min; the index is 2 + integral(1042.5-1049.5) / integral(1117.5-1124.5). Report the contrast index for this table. 5.6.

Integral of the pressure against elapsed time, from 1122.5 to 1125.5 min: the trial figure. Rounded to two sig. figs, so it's 11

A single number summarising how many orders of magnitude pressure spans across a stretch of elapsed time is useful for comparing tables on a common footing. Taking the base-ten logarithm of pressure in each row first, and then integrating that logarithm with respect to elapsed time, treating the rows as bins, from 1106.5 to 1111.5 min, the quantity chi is 3.9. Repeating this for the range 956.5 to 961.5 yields 5.4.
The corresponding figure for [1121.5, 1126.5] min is 2.8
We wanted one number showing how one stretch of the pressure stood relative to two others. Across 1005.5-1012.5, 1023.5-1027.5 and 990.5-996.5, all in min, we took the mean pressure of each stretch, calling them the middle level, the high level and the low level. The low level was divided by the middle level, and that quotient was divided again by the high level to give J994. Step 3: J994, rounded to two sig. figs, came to 0.072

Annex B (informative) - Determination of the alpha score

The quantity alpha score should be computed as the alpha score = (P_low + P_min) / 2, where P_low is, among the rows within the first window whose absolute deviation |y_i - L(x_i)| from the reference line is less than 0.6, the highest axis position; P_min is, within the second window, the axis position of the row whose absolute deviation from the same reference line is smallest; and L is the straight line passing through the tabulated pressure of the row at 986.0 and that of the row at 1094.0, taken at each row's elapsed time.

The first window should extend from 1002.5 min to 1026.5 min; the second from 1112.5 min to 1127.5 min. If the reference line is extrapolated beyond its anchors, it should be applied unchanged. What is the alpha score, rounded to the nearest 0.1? 1069.5 min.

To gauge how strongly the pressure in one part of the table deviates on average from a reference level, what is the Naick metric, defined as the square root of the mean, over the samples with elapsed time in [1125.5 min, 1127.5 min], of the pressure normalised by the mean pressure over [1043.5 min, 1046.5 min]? 0.56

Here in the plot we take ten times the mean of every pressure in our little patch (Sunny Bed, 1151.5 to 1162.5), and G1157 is 118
